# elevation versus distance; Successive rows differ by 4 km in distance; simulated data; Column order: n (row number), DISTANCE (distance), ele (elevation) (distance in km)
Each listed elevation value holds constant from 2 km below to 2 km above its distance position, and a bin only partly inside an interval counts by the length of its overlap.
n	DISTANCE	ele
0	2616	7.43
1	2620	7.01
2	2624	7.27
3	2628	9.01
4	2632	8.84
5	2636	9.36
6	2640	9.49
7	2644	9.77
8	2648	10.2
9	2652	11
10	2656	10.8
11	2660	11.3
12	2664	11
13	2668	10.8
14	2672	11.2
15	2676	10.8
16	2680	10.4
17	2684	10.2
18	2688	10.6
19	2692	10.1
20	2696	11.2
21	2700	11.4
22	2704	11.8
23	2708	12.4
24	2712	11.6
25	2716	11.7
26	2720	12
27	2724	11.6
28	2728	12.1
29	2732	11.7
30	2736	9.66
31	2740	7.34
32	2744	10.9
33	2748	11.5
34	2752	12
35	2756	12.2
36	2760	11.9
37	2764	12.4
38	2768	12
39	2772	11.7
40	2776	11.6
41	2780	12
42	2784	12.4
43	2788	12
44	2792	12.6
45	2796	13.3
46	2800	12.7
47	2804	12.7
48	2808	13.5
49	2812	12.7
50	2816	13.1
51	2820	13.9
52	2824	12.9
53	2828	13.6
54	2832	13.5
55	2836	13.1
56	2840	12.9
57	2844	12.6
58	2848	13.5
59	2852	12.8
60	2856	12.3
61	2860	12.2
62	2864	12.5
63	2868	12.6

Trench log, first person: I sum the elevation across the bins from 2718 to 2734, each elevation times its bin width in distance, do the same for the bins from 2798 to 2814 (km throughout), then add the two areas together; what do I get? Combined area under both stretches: 396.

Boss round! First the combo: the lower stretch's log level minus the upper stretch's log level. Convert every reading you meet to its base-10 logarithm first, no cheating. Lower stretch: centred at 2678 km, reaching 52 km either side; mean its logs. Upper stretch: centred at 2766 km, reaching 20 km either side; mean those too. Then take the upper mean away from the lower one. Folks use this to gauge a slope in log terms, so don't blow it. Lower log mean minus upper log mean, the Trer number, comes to -0.046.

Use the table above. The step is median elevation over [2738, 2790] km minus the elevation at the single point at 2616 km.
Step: 4.6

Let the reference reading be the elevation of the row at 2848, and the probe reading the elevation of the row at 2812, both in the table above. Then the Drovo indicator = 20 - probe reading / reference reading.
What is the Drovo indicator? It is 19.06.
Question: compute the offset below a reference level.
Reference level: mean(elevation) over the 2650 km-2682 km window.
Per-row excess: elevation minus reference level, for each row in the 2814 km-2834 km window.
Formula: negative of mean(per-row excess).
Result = -2.5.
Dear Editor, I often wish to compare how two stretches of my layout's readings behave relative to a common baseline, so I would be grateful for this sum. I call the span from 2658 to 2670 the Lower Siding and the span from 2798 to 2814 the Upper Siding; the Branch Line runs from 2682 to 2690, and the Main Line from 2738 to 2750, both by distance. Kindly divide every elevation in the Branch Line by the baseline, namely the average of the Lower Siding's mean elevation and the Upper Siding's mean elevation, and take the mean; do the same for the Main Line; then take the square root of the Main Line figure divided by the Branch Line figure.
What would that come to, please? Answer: 0.98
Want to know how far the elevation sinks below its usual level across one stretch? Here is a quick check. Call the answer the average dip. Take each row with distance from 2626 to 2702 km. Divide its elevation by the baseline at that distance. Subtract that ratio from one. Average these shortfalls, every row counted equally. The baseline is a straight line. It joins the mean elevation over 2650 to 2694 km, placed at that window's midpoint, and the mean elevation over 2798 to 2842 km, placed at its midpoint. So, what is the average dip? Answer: 0.022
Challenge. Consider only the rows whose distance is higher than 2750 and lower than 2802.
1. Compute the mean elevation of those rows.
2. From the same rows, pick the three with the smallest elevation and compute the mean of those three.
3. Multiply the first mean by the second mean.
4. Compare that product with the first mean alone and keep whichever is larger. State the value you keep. 143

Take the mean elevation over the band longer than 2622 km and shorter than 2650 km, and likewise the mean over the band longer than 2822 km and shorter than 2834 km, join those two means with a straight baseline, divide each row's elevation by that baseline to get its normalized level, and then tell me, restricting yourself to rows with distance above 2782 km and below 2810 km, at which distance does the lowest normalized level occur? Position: 2788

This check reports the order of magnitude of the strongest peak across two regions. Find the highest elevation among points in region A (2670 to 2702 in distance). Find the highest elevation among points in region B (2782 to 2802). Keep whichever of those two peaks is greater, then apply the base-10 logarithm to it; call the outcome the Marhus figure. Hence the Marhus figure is 1.12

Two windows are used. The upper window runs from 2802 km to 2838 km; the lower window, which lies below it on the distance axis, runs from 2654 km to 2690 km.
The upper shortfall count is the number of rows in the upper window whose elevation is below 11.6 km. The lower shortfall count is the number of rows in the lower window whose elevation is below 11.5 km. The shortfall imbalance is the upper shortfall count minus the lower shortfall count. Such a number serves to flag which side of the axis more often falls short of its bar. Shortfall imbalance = -9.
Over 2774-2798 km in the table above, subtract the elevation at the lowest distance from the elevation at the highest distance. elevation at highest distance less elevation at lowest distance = 1.7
